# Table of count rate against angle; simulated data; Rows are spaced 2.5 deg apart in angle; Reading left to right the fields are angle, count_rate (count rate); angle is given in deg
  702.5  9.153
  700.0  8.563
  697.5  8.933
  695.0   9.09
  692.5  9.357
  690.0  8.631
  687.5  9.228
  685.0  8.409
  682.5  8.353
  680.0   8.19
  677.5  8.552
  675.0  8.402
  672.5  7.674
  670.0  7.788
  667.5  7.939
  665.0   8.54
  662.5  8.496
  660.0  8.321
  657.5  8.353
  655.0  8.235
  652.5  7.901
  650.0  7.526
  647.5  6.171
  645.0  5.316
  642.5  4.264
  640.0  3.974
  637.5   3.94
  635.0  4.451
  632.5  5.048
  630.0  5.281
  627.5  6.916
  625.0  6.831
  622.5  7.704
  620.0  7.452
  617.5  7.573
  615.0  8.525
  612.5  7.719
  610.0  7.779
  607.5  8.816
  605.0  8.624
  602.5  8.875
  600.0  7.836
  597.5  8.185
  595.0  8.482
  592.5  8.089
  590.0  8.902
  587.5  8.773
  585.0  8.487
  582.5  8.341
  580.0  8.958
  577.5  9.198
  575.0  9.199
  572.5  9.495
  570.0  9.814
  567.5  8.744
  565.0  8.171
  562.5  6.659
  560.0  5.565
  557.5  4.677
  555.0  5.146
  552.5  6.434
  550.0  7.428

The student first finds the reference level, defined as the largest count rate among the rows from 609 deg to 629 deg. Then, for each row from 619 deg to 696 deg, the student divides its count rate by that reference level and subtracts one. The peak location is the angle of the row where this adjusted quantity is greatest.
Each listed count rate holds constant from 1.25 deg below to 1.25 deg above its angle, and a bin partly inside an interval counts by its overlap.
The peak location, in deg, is 692.5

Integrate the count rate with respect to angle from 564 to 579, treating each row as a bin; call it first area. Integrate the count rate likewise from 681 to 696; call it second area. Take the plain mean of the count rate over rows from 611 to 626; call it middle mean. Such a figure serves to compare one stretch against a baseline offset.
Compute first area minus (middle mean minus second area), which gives 262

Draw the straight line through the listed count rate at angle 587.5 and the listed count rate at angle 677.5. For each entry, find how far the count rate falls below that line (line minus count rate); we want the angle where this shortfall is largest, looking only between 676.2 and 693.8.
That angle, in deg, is 680.0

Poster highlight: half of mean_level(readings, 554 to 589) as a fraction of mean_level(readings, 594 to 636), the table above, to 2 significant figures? 0.54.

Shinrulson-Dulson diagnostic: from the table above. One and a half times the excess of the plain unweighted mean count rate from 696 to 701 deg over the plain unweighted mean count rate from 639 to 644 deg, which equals 7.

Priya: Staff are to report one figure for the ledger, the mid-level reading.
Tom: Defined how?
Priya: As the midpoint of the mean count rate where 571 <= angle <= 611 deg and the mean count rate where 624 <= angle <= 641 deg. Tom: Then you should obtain 6.9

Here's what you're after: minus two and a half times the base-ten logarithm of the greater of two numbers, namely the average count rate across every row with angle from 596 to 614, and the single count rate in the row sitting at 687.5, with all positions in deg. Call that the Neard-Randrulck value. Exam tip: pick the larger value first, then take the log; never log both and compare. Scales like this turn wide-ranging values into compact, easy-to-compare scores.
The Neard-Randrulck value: -2.41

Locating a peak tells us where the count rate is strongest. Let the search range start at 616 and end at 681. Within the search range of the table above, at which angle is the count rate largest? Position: 677.5 deg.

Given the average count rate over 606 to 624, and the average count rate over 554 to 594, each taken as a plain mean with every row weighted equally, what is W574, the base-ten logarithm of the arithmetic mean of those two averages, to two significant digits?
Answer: 0.90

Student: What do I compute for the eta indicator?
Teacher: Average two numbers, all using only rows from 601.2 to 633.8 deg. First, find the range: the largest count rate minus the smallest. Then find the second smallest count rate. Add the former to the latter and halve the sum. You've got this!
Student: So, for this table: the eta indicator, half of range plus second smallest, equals 4.55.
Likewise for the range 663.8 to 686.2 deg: 4.33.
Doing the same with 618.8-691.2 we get 4.63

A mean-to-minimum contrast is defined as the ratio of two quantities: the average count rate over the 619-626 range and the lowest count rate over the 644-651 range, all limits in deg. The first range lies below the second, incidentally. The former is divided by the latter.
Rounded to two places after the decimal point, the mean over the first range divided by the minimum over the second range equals 1.38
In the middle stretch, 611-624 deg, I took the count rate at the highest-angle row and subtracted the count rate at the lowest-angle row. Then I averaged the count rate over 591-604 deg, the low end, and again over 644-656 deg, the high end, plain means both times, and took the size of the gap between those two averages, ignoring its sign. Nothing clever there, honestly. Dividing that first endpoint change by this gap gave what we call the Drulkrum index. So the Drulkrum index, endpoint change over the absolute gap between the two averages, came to 0.0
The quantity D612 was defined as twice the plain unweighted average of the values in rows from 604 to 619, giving 16.3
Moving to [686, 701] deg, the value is 17.9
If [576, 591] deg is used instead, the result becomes 17.6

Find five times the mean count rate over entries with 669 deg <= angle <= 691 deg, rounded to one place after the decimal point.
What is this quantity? 41.8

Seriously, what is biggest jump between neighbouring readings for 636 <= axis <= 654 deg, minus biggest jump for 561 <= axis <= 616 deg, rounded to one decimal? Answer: -0.2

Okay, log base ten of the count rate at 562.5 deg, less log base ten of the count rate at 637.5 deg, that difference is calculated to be 0.23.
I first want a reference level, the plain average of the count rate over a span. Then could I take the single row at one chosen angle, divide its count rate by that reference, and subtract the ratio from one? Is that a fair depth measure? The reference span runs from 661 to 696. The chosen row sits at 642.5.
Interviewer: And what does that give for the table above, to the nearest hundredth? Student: 0.50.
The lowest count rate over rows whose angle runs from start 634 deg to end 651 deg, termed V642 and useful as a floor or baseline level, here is 3.94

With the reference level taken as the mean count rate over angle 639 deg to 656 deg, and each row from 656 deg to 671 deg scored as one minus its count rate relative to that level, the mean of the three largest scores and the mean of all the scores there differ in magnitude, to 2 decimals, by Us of 0.04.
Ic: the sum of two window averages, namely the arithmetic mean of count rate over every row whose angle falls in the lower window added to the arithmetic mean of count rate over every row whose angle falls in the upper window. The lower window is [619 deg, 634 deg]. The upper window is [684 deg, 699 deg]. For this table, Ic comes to 15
